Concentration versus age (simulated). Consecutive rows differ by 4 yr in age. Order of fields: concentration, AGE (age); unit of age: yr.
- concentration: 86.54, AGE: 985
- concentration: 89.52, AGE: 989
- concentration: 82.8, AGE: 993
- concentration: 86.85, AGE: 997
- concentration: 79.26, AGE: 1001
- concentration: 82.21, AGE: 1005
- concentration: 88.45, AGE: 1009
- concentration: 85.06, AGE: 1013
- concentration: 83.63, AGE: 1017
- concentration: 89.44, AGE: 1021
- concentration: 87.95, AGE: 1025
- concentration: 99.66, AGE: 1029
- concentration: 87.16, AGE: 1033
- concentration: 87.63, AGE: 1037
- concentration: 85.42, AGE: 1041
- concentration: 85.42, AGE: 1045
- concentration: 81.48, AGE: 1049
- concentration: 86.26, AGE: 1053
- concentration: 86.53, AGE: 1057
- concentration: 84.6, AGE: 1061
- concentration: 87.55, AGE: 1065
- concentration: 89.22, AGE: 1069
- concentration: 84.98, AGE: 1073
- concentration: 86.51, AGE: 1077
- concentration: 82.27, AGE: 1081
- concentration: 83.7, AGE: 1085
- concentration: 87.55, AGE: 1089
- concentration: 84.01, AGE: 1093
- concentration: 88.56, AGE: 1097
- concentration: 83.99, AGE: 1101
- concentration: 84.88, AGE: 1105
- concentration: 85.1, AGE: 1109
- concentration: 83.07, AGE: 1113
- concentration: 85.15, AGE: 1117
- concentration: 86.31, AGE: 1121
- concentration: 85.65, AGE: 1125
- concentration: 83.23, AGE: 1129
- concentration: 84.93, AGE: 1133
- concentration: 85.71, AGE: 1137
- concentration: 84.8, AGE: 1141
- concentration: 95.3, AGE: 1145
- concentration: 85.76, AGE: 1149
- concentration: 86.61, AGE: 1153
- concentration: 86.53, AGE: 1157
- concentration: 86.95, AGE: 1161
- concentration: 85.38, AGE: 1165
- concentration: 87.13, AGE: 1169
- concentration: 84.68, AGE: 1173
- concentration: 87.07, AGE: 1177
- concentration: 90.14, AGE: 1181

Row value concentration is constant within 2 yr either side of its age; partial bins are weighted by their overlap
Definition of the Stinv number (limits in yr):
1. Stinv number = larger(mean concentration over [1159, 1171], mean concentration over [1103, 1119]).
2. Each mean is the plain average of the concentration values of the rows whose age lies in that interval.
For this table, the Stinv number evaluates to 86.49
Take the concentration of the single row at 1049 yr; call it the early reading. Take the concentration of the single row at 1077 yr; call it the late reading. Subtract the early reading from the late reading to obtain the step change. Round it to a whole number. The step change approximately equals 5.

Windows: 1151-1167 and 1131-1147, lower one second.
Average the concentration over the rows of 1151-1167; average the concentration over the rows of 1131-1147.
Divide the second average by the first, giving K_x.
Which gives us 1.02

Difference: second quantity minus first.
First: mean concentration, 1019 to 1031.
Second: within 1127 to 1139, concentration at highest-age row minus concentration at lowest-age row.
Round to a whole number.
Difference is -90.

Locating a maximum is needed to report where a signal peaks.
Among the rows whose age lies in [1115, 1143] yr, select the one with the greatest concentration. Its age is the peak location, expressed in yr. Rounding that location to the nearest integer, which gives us 1121 yr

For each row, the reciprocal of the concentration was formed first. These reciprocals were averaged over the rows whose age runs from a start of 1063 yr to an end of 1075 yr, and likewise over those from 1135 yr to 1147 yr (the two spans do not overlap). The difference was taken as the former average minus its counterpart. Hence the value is 0.0001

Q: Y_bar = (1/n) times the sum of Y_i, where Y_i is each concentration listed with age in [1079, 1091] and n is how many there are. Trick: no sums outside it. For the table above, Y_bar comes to 84.5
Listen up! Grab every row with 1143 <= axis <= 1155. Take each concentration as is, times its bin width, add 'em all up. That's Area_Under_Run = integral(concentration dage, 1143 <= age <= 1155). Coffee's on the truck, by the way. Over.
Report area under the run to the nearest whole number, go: 1071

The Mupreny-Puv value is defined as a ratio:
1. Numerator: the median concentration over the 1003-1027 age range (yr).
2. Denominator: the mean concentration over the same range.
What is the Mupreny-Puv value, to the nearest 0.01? 1.00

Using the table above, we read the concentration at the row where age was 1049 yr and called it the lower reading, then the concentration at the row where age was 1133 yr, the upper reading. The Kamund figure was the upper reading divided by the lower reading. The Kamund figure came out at 1.04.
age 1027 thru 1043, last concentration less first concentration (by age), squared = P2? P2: 203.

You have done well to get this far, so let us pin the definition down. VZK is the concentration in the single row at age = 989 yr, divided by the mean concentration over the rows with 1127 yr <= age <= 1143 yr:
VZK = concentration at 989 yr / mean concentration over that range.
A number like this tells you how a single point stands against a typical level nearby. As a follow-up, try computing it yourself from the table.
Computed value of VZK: 1.06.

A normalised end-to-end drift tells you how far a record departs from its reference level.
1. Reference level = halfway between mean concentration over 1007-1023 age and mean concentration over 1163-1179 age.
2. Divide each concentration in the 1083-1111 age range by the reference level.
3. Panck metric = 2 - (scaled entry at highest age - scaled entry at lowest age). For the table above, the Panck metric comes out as 1.98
